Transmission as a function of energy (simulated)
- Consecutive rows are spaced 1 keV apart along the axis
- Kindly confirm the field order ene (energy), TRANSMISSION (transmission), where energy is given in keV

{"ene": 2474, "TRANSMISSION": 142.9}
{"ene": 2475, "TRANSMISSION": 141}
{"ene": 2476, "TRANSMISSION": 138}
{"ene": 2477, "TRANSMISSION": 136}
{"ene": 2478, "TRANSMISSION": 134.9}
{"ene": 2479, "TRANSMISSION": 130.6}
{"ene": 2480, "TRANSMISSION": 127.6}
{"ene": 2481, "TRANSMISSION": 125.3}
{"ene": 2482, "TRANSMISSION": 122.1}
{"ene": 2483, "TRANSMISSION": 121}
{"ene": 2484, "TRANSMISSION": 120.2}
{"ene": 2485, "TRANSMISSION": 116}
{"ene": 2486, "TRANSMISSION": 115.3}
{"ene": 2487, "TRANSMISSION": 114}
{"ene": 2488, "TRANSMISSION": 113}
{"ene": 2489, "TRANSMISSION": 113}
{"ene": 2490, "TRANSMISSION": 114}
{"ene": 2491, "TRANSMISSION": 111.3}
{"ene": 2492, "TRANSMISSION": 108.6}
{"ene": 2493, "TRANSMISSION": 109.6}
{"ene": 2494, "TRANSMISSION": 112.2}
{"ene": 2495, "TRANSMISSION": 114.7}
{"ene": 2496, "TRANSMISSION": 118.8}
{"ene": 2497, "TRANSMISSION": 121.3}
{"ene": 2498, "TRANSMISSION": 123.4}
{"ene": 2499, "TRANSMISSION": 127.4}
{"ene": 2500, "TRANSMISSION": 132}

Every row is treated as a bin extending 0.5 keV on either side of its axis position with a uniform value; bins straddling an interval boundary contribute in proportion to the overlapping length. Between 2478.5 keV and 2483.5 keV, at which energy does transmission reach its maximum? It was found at 2479 keV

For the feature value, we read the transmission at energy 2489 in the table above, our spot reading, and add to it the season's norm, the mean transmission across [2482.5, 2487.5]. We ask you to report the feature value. 230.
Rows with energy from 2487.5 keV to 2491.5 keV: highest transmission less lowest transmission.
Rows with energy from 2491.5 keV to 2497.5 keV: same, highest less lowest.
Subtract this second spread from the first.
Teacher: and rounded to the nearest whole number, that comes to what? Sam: -10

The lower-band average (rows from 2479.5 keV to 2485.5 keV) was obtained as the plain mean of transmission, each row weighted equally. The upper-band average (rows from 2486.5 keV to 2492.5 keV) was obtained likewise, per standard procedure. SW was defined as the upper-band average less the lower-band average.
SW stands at -10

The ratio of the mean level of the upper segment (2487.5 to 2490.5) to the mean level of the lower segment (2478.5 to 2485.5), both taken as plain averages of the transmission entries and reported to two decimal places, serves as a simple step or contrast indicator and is 0.92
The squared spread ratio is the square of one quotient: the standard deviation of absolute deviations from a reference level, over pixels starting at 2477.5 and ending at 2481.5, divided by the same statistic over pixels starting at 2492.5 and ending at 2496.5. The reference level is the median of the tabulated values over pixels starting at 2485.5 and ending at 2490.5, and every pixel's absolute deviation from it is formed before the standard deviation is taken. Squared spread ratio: 4.3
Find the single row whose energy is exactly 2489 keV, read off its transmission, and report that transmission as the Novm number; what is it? 113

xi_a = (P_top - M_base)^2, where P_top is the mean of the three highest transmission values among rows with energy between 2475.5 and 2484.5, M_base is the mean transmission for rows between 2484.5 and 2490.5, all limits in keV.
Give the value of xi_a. 488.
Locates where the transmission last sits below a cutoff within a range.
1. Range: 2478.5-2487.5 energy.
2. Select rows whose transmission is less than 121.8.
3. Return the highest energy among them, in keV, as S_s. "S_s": 2487 keV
